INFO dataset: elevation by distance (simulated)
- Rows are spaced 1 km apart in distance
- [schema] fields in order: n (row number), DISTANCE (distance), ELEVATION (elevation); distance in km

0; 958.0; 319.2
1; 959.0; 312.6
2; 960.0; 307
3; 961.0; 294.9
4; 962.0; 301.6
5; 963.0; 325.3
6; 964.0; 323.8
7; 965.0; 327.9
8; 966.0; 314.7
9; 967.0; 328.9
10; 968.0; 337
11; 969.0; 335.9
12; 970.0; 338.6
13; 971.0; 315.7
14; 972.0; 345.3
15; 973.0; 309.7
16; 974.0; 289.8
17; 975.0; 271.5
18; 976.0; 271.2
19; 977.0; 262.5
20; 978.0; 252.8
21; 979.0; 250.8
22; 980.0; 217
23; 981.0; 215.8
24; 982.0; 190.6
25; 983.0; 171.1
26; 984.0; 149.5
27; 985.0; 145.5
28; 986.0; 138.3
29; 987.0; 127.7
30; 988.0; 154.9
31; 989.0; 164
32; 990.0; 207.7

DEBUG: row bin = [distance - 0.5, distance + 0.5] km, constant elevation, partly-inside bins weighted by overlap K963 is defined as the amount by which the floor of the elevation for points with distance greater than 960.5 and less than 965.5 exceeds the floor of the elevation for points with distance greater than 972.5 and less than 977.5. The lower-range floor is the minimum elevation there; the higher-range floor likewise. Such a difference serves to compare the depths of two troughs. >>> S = 32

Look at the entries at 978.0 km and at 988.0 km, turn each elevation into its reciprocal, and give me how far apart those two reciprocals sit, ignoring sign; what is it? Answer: 0.0025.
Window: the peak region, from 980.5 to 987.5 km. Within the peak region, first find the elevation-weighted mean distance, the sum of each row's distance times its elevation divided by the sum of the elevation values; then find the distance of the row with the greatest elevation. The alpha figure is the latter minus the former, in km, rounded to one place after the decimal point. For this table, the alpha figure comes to -2.7 km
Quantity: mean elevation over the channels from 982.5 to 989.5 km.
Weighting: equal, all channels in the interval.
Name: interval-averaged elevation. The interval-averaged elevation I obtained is 150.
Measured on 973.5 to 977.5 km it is 274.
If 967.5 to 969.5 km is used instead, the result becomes 336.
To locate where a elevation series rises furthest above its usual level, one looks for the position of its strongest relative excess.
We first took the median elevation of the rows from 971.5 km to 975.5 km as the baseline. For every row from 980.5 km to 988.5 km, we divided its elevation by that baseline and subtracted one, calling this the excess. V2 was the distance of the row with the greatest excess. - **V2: 981.0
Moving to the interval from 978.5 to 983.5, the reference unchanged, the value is 979.0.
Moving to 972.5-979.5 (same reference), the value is 973.0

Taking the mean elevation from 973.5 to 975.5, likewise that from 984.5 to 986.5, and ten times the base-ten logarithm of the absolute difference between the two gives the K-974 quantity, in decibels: 21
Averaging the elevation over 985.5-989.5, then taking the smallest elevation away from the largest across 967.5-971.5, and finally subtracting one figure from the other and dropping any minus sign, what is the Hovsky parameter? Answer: 123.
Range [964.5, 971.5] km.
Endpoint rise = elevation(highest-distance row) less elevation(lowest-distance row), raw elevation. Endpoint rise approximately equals -12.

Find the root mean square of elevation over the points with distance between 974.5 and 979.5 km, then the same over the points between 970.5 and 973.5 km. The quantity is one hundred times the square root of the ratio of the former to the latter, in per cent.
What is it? 90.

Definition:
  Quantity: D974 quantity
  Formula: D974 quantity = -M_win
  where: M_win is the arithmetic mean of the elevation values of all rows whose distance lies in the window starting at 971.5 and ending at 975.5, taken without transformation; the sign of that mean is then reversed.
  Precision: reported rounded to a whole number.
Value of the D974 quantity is -304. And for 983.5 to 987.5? -140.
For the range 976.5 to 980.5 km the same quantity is -246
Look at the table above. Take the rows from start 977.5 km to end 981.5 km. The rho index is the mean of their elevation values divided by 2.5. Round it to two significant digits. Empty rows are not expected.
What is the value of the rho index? 94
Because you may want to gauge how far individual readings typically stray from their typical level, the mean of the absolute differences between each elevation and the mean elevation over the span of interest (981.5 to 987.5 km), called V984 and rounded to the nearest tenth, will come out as 18.0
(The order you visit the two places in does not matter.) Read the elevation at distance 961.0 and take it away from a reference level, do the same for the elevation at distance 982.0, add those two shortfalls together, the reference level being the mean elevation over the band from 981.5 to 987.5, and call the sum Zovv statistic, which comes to -178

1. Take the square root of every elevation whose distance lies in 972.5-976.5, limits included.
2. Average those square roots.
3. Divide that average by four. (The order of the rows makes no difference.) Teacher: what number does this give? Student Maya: 4.2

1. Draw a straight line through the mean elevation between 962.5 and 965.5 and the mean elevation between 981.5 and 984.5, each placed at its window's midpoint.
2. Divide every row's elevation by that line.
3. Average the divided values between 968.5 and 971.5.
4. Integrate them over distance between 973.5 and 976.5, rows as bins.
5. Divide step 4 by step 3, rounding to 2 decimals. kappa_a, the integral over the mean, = 2.96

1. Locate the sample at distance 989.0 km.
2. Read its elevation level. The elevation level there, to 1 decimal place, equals 164.0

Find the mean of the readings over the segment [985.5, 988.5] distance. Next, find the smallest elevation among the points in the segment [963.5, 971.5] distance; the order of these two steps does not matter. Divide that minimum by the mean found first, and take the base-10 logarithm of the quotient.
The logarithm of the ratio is 0.35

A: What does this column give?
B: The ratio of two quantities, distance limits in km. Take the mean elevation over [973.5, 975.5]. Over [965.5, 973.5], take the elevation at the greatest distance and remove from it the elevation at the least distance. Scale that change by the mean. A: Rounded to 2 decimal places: -0.02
